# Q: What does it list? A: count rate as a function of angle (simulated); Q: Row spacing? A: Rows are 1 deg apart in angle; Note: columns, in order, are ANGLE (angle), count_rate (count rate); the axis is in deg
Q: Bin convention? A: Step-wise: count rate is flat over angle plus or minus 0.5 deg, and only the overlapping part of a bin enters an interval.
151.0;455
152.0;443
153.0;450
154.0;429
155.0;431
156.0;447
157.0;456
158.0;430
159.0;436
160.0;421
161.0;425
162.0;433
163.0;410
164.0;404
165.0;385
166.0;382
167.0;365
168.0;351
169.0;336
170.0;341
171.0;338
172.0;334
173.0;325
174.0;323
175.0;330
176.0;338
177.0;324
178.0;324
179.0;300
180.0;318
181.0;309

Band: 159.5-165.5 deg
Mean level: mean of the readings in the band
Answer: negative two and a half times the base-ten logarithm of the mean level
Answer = -6.54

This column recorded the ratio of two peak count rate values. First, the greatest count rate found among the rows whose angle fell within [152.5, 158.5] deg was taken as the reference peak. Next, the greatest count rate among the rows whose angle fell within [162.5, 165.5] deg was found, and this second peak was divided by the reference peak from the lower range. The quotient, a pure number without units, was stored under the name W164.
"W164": 0.90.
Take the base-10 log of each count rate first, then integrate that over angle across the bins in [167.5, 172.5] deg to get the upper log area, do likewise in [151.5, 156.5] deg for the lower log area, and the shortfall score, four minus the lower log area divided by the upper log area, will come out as 2.96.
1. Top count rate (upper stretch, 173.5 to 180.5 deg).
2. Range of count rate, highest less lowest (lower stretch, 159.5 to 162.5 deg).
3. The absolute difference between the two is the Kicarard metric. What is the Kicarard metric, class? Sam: 326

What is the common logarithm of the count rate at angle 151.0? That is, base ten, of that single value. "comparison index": 2.66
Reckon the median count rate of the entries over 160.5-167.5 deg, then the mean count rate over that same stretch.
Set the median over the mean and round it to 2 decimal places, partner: 1.01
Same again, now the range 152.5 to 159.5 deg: 0.99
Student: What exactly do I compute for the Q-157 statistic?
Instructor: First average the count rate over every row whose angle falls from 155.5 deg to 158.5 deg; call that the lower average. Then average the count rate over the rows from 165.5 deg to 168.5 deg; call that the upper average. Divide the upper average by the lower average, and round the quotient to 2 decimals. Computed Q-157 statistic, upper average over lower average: 0.82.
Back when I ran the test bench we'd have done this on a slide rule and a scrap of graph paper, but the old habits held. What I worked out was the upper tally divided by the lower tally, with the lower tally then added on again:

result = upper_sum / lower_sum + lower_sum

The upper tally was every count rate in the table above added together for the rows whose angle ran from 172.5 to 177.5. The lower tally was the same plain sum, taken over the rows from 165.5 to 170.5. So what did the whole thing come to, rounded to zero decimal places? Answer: 1776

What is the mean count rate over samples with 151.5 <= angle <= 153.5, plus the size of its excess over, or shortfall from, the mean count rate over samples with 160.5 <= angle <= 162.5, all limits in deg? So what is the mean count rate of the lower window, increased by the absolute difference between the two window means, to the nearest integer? 464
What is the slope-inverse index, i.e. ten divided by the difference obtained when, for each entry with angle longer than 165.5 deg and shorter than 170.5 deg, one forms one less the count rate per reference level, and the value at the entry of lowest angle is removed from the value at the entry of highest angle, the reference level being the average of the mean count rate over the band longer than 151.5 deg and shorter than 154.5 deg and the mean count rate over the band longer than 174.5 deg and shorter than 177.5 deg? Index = 94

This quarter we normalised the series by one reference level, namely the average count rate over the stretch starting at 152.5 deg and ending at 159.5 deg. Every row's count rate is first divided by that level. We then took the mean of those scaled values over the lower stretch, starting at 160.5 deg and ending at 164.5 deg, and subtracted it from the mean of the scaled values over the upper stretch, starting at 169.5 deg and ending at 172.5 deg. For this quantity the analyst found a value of -0.183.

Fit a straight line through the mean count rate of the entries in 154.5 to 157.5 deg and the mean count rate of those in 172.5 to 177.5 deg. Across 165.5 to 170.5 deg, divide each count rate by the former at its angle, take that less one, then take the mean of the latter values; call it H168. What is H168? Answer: -0.04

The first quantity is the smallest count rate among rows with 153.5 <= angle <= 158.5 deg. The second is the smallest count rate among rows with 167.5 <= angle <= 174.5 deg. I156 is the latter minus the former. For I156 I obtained -106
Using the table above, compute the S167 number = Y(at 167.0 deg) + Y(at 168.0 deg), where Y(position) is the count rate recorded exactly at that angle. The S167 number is 716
